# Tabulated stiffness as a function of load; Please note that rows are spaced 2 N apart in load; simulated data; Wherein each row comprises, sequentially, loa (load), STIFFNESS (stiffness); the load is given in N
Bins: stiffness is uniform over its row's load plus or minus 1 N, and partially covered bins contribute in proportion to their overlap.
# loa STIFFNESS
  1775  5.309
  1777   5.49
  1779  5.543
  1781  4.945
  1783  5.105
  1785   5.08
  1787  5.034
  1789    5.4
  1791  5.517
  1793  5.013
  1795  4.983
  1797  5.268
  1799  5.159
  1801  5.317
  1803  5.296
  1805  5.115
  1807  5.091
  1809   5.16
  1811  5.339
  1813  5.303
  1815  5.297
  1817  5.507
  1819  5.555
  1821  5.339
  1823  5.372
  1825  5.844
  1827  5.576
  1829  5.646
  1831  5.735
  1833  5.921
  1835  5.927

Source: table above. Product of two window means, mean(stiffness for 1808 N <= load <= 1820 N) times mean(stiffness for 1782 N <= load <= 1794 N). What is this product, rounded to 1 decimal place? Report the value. 27.8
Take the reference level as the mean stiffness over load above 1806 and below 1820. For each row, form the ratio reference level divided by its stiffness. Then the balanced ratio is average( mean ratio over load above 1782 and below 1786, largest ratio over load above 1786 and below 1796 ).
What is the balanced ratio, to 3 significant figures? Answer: 1.06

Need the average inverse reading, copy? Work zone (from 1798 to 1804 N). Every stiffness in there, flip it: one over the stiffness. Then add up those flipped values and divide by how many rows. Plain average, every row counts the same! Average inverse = 0.190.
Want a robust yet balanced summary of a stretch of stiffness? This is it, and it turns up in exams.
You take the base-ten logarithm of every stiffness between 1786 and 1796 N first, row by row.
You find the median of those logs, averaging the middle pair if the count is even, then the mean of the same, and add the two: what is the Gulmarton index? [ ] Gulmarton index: 1.42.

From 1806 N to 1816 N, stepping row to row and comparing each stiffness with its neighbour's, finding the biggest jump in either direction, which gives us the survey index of 0.18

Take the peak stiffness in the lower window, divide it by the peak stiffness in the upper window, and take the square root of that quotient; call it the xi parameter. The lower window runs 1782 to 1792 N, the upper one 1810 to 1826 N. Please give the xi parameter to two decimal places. 0.97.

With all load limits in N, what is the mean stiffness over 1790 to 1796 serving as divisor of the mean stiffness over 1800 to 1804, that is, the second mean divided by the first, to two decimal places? 1.03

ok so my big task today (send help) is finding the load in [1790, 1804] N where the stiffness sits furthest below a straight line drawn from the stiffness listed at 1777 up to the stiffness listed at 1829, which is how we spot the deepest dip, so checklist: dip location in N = 1795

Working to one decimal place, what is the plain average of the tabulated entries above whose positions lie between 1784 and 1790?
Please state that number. 5.2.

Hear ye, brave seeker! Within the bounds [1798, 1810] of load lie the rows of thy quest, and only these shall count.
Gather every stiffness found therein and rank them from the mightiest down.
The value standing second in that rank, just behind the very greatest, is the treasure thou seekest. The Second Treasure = 5.296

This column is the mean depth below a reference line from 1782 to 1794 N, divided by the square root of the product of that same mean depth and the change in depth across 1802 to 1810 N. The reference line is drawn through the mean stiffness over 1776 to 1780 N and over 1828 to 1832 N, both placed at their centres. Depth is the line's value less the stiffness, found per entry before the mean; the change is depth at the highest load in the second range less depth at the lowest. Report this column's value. 1.5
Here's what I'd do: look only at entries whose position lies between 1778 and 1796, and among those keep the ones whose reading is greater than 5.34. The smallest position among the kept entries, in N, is 1779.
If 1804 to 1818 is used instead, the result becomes 1817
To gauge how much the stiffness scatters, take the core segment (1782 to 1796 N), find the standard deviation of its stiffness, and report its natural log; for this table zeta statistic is -1.6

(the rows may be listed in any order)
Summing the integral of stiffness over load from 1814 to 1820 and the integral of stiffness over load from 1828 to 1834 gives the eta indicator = 67.3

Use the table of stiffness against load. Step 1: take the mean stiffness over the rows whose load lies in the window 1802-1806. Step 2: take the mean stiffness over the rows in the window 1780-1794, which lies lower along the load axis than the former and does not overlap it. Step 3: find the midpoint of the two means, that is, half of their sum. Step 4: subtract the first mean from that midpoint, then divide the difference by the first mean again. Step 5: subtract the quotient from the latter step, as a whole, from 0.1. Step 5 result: 0.105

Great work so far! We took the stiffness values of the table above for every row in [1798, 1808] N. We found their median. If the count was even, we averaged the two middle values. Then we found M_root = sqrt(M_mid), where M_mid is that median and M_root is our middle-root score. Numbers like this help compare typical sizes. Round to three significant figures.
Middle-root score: 2.27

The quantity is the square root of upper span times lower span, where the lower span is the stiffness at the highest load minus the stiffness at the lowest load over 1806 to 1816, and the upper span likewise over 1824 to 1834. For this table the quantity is 0.126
